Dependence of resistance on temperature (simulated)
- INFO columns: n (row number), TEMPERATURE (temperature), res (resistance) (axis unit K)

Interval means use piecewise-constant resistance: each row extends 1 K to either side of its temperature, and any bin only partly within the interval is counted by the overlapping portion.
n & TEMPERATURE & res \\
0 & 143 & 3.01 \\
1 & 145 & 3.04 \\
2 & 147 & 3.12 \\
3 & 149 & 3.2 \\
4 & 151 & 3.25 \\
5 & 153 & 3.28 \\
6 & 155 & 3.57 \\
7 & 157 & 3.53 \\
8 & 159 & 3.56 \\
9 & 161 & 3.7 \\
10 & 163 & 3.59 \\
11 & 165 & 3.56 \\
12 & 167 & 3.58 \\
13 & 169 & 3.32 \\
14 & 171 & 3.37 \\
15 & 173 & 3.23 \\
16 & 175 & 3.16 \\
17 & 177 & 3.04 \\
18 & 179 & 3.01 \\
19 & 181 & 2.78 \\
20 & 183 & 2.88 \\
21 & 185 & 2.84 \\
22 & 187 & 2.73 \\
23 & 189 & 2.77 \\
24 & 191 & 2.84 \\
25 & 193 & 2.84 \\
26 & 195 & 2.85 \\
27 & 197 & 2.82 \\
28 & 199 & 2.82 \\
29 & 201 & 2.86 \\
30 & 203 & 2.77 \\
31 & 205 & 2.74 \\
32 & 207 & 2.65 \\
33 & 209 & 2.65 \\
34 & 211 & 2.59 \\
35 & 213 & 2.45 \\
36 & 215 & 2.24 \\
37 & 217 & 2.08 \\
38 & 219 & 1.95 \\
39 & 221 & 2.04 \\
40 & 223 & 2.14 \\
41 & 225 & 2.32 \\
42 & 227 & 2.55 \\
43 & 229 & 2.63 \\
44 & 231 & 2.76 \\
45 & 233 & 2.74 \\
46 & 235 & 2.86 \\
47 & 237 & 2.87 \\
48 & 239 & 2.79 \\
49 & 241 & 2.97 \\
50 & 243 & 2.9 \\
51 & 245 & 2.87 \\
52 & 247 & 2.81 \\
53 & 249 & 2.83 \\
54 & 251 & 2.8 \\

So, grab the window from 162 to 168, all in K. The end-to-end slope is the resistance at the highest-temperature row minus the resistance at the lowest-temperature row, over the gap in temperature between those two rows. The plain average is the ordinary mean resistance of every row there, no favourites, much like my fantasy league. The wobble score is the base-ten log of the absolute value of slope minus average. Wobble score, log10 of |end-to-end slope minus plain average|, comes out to 0.55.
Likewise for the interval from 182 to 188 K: 0.46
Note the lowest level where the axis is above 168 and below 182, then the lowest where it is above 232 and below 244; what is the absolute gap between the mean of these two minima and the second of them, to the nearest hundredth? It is 0.02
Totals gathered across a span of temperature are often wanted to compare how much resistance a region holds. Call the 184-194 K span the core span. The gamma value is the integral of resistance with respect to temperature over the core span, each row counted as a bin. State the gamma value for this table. 28.0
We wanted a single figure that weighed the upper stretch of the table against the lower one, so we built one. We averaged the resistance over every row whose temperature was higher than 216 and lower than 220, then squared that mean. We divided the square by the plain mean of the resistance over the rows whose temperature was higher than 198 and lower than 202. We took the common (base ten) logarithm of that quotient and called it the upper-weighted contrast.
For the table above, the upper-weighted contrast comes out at 0.16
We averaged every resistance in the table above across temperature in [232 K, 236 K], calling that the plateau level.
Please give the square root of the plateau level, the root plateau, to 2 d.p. 1.67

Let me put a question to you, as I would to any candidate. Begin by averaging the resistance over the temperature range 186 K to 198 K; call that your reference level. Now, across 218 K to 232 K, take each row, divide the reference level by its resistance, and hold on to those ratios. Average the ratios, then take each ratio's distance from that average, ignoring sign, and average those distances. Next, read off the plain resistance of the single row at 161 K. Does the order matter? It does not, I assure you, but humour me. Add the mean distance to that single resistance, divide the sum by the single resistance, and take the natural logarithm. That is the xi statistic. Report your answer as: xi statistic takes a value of 0.036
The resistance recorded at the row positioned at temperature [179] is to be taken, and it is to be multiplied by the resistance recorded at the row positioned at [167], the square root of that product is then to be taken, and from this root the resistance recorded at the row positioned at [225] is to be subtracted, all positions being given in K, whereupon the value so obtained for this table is 1.0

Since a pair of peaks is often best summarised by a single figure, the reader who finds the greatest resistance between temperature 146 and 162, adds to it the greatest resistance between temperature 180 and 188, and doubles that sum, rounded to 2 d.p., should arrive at 13.16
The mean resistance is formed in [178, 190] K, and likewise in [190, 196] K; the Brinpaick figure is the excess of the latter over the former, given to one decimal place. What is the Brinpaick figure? 0.0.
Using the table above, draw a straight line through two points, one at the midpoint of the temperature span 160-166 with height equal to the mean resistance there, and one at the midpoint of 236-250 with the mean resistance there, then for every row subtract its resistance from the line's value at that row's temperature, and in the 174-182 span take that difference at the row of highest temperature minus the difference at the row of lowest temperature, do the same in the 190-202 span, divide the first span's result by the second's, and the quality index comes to -2.8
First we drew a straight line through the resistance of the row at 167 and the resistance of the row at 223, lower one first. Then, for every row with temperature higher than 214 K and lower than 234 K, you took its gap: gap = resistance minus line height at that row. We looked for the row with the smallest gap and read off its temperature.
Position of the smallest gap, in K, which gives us 219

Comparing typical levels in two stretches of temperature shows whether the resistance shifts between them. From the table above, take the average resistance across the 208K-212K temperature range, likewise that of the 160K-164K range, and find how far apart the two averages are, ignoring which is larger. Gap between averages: 1.0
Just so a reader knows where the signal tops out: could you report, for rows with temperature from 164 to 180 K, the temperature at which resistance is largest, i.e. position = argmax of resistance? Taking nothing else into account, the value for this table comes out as 167 K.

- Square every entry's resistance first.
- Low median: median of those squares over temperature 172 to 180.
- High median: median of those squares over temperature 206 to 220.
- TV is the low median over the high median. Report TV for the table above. 1.6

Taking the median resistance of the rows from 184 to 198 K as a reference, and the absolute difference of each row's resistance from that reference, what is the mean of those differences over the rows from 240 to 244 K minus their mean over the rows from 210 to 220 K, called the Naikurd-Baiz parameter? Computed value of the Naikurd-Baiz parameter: -0.5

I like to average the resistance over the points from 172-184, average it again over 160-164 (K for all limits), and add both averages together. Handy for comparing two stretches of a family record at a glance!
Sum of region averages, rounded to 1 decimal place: 6.7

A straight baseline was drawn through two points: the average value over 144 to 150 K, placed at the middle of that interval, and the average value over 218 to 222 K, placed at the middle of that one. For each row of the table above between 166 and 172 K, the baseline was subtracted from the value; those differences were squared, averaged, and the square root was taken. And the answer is 0.65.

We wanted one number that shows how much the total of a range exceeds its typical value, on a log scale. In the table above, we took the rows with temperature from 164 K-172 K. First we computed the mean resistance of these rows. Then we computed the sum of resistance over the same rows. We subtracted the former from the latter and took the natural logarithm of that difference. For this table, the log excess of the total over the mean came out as 2.34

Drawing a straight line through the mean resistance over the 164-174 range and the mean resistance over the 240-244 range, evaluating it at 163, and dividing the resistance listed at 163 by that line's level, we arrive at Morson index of 1.04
